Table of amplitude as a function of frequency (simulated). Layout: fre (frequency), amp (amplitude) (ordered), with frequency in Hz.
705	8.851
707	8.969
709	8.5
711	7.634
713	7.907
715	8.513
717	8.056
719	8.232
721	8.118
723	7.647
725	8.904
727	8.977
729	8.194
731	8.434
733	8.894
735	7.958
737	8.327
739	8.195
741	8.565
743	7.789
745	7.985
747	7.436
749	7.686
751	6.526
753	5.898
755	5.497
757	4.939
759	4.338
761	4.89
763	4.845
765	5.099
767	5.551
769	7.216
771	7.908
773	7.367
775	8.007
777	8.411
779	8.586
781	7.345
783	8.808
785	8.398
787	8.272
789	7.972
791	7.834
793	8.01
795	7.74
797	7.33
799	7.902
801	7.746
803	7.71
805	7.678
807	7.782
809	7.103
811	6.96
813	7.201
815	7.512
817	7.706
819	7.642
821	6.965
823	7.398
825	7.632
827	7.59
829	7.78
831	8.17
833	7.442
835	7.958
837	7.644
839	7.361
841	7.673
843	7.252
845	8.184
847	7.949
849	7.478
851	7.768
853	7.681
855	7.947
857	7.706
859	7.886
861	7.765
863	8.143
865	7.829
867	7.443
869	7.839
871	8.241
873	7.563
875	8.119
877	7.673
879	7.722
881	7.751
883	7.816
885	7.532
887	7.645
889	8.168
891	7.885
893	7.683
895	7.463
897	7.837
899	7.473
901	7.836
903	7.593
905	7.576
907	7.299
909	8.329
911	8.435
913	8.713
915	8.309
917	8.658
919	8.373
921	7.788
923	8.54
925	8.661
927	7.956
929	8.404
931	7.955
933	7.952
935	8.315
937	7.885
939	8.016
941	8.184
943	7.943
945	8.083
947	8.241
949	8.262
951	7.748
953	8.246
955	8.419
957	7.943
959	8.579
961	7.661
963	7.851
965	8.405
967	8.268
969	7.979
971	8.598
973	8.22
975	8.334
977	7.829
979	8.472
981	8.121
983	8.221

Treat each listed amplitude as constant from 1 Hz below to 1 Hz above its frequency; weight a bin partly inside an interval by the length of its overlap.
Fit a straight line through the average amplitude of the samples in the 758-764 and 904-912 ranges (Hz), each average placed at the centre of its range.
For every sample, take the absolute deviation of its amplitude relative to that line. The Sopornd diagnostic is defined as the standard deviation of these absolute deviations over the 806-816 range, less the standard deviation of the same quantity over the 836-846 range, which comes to 0.01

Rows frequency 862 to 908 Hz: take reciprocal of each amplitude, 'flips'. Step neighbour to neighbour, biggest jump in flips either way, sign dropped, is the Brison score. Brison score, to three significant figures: 0.0109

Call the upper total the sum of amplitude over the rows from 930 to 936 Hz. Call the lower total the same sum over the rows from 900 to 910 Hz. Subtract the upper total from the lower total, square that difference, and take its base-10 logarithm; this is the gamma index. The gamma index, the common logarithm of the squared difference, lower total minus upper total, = 2.3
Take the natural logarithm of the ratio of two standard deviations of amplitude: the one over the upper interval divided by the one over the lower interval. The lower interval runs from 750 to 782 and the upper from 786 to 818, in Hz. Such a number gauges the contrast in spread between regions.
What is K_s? -1.4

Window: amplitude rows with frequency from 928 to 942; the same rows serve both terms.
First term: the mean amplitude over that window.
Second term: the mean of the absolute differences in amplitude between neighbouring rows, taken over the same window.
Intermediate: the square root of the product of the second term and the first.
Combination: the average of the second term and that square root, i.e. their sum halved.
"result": 0.85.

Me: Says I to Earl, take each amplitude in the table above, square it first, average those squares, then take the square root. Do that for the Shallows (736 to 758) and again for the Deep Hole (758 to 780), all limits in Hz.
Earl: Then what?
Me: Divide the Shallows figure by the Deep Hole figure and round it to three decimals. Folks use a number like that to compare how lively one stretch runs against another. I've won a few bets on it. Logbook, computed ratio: 1.077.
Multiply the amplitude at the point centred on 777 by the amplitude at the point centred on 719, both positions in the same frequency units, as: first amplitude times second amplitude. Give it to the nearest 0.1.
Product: 69.2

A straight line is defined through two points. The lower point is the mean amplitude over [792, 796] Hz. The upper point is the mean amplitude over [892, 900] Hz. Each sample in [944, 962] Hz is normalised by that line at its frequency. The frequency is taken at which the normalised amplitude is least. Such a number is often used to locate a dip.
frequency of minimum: 961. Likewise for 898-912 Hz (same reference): 907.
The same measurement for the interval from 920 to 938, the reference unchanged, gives 921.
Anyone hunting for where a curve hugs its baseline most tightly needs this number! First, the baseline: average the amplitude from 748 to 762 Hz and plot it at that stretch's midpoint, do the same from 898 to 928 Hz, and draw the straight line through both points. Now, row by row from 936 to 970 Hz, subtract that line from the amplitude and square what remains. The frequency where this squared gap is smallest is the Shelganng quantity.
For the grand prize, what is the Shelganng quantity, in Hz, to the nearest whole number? 959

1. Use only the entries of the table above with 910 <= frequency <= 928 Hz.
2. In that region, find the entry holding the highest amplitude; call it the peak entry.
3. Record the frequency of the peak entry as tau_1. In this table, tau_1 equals 913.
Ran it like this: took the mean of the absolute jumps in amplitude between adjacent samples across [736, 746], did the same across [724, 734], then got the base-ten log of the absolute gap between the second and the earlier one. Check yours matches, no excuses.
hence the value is -1.7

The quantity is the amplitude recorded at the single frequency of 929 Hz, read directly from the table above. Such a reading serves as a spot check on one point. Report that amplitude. 8.404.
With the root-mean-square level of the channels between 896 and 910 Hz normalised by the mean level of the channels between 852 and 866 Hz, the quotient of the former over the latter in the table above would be 0.98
